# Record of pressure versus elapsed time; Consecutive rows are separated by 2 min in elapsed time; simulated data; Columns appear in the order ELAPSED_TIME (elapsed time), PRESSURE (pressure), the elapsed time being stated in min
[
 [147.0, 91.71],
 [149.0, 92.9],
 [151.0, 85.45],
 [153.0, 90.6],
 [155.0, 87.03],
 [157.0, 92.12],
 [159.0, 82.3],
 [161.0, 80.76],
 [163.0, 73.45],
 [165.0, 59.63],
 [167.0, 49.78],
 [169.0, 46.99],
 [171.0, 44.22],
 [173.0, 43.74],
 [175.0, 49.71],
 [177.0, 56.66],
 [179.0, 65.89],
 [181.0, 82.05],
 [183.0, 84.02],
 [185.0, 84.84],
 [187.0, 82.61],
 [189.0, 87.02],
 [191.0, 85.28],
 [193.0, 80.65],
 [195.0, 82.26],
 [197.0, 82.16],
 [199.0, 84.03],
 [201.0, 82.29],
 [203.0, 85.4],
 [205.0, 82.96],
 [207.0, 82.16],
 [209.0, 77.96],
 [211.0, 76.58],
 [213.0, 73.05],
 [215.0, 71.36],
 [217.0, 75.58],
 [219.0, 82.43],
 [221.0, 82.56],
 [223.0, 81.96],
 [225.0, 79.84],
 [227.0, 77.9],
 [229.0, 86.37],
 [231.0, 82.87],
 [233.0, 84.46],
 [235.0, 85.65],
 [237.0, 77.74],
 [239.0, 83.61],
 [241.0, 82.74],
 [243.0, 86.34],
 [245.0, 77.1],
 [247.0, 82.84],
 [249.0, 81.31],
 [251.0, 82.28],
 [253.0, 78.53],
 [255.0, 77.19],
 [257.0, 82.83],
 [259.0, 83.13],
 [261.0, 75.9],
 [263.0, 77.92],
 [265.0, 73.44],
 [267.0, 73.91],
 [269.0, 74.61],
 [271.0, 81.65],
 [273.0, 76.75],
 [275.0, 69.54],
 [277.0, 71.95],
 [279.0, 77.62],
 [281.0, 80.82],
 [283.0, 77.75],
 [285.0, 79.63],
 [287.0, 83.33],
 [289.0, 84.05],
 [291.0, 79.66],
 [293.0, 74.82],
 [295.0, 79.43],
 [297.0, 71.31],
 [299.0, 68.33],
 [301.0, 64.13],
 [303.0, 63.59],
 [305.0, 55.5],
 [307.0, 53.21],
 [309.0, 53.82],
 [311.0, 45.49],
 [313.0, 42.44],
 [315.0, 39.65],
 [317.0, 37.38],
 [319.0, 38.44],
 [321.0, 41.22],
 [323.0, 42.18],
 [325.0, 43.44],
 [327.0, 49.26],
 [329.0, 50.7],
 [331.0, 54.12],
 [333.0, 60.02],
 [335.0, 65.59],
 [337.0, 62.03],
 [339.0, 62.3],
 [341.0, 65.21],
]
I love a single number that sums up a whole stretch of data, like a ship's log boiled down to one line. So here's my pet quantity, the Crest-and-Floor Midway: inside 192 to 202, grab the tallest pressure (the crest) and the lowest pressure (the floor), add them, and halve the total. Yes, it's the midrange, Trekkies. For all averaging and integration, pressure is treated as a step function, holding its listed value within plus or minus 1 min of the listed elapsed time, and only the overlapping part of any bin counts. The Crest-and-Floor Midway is 82.3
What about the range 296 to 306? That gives 63.4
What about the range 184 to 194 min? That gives 83.8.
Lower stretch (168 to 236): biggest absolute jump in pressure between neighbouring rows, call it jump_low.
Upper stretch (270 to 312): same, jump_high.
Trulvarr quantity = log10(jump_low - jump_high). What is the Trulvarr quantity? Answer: 0.89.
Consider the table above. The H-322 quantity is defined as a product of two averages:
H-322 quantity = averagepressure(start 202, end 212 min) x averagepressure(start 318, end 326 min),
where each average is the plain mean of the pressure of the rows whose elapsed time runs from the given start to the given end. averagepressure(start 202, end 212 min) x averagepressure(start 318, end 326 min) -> 3347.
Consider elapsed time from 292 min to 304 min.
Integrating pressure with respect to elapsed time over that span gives 843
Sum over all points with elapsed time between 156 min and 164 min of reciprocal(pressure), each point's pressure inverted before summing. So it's 0.05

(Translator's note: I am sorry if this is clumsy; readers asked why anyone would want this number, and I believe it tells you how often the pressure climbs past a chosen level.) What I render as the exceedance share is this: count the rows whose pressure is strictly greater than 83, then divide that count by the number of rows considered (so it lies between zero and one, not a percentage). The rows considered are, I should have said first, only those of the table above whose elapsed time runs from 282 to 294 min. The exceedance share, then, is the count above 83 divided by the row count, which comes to 0.33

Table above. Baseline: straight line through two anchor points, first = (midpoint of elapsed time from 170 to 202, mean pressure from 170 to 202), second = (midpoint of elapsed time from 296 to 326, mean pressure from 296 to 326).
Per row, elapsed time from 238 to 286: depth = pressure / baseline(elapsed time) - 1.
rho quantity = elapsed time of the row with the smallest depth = 275.0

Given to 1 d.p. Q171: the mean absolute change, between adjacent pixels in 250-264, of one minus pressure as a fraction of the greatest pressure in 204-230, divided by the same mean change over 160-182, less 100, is -99.6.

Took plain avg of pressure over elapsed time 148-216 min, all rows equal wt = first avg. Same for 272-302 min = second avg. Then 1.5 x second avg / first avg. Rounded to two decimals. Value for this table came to 1.51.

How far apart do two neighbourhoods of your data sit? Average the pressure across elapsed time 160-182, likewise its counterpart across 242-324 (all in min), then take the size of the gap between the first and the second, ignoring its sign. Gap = 10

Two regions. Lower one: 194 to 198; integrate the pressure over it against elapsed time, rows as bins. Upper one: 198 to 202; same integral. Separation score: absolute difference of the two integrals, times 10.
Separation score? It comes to 38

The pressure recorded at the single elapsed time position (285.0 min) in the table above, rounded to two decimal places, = 79.63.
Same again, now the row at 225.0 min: 79.84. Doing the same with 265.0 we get 73.44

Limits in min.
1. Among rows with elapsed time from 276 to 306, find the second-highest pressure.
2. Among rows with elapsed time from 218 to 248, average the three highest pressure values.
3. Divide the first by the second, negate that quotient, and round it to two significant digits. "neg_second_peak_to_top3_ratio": -0.97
